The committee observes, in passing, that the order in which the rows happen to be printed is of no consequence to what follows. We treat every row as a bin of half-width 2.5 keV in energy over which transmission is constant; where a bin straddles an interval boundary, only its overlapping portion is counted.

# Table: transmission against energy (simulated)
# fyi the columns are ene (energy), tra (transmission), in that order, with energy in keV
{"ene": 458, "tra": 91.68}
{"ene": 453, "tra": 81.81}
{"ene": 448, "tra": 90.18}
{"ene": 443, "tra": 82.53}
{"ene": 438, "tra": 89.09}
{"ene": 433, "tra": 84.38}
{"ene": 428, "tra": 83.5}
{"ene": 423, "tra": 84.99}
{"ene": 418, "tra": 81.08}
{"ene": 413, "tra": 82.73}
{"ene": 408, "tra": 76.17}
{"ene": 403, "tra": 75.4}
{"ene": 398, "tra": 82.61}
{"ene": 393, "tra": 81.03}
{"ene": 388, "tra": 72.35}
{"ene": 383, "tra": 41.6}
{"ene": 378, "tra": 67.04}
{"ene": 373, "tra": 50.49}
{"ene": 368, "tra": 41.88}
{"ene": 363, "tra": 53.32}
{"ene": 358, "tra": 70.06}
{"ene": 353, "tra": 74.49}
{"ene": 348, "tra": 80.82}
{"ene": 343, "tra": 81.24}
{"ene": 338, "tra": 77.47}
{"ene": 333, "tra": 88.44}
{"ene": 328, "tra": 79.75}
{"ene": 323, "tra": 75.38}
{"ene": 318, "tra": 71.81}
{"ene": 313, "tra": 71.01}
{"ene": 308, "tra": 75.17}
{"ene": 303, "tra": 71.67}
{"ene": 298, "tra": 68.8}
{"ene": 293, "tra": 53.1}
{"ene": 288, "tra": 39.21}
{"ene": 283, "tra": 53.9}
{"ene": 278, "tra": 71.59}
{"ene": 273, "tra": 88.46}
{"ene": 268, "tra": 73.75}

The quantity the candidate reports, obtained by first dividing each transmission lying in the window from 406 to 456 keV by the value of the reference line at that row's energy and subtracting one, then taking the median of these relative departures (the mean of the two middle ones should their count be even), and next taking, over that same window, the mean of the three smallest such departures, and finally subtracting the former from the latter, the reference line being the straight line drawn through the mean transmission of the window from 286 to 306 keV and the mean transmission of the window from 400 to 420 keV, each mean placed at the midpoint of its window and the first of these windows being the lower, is -0.054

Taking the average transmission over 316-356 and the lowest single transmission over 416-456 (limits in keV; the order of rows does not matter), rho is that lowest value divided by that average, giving 1.03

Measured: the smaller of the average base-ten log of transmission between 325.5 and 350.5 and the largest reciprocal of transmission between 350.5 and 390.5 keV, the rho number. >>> 0.0240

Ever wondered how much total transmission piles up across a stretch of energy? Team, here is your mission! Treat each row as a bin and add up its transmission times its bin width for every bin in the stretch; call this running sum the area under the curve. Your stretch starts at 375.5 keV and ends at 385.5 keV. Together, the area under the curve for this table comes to 543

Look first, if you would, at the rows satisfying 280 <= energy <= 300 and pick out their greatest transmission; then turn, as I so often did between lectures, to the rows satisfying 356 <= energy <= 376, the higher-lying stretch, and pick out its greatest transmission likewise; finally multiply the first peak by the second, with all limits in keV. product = 4820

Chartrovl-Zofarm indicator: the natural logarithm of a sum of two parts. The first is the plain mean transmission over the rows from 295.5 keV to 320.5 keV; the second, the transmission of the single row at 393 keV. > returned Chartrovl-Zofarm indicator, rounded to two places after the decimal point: 5.03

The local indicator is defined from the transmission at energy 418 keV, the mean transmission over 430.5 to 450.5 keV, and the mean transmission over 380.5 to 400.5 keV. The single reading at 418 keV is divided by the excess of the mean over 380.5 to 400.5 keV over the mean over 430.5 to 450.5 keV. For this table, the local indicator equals -4.7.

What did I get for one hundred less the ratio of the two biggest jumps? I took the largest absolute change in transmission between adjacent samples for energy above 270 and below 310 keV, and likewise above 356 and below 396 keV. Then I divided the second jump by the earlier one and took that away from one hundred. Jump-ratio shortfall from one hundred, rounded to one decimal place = 98.3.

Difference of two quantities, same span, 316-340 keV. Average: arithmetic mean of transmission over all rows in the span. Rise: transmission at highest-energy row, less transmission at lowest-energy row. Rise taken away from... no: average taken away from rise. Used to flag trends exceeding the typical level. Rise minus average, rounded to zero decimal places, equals -73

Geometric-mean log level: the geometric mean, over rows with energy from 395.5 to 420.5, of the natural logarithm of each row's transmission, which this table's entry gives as 4.38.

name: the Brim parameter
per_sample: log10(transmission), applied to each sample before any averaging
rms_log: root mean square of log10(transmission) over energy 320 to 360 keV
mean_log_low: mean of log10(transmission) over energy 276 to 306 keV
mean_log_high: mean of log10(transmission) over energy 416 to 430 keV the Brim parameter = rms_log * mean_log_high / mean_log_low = 2.06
